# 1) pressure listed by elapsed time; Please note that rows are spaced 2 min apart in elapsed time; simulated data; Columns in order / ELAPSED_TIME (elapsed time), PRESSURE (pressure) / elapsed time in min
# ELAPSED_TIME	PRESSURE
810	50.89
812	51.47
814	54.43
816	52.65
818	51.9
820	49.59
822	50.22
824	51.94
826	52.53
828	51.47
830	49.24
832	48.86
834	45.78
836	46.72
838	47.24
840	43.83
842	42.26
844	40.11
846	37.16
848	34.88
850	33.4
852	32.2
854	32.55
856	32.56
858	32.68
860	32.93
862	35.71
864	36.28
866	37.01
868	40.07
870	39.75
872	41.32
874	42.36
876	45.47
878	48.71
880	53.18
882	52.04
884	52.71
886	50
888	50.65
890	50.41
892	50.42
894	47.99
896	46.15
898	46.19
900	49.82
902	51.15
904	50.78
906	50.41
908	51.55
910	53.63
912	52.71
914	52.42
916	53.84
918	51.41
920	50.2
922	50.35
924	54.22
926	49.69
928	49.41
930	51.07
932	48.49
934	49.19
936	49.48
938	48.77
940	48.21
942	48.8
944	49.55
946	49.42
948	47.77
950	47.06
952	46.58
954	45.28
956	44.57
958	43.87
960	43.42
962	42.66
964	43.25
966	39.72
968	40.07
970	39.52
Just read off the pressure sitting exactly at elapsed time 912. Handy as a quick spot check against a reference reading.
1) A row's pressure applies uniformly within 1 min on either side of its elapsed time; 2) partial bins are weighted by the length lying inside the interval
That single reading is 52.71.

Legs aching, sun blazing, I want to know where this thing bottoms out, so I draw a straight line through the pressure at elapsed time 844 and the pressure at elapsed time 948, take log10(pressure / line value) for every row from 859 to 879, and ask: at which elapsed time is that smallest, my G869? 860 min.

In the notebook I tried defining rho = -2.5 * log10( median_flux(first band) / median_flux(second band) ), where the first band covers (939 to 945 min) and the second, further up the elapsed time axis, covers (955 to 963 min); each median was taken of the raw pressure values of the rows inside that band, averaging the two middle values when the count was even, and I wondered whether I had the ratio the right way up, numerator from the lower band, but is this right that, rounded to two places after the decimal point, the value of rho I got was -0.12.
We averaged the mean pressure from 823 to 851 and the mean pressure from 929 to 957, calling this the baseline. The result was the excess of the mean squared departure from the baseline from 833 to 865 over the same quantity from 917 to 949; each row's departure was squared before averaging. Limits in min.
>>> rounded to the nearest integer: 88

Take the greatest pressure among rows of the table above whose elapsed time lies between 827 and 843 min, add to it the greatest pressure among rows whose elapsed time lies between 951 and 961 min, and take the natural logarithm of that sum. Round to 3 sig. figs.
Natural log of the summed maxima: 4.59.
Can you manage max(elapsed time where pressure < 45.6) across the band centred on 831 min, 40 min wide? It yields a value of 850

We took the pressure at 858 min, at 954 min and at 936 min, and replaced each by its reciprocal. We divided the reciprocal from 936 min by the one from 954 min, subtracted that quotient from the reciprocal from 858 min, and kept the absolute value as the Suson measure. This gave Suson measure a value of 0.88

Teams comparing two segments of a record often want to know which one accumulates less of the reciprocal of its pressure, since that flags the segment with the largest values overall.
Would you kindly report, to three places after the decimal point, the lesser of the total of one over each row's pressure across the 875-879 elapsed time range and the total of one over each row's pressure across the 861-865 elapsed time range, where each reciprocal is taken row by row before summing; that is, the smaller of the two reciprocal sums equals 0.043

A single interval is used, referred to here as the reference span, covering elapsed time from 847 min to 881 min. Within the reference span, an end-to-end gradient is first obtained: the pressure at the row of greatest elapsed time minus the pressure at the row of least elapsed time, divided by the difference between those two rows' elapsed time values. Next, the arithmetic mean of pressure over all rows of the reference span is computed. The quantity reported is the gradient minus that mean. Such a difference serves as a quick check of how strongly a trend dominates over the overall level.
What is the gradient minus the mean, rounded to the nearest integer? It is -38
